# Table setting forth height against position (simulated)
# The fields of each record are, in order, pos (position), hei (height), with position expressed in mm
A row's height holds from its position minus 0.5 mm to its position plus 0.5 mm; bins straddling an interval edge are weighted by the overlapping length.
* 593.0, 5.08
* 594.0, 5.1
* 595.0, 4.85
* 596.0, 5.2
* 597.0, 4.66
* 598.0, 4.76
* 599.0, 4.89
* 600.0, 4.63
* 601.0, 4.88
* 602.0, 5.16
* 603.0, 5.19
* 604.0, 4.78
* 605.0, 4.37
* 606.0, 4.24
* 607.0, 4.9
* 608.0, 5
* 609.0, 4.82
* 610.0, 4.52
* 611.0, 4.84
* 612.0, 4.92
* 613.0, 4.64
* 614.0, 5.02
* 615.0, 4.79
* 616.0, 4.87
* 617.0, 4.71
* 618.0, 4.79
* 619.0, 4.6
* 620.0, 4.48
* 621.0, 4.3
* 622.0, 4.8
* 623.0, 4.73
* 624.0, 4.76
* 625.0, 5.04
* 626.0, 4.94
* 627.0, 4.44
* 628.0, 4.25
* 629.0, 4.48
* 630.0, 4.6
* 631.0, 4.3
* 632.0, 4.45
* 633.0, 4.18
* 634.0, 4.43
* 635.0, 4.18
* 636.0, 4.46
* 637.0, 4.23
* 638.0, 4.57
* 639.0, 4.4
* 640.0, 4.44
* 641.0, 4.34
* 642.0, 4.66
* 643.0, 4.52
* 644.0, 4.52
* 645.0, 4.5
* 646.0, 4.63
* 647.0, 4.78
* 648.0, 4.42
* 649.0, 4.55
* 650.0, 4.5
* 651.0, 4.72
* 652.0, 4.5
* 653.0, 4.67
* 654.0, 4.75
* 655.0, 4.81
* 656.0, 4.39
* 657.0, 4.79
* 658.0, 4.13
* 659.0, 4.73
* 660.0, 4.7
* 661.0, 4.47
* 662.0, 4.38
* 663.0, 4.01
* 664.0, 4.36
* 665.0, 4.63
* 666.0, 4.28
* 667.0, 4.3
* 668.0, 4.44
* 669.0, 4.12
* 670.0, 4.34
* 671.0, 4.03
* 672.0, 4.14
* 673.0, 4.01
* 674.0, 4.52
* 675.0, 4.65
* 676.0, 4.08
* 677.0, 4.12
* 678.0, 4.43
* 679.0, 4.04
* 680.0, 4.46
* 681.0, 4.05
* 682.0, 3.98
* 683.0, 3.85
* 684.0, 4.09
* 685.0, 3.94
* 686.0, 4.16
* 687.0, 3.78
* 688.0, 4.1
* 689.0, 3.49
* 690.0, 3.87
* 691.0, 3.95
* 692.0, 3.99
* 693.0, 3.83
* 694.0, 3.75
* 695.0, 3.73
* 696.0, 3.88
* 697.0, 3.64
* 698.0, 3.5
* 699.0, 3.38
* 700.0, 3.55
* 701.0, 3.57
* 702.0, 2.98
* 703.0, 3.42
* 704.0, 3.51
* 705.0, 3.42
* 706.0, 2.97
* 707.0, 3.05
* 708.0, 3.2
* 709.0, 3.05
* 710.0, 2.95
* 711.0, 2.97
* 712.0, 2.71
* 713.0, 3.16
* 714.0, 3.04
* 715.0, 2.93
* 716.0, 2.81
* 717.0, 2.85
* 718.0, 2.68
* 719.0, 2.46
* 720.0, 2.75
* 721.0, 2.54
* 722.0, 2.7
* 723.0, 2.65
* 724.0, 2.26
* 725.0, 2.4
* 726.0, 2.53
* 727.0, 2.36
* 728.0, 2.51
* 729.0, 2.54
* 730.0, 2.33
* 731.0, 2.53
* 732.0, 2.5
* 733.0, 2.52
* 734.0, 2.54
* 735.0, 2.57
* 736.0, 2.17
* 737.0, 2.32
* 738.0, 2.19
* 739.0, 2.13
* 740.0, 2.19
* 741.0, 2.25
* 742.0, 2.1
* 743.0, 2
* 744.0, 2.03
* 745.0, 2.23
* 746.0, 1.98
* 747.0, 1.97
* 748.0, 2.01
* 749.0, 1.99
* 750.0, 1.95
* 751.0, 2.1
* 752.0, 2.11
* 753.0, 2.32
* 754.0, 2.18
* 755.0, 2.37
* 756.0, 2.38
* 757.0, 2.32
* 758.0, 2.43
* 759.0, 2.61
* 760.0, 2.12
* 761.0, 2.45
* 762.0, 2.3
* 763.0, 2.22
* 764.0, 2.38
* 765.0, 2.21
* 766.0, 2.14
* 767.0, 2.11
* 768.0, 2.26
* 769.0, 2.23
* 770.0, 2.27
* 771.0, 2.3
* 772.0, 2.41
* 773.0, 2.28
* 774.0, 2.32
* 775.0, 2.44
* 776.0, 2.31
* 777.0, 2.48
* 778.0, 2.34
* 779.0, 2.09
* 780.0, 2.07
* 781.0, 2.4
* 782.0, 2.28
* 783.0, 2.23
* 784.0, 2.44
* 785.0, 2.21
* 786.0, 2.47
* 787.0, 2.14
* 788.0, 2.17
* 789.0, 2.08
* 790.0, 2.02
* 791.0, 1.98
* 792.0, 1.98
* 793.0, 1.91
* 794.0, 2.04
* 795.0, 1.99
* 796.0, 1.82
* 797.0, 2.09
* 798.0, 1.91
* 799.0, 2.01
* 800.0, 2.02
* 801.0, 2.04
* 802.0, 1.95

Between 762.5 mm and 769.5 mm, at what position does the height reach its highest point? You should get 764.0 mm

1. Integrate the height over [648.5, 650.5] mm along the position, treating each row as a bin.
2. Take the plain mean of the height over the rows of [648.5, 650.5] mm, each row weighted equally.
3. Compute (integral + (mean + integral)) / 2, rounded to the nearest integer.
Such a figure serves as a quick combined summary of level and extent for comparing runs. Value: 11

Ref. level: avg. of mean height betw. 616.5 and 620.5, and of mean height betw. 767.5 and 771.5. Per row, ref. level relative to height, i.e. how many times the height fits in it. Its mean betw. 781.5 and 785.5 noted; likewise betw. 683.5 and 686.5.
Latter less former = -0.7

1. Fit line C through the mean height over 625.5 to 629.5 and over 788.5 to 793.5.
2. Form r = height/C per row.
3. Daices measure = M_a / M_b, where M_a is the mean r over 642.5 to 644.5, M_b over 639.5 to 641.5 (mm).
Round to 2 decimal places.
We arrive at 1.04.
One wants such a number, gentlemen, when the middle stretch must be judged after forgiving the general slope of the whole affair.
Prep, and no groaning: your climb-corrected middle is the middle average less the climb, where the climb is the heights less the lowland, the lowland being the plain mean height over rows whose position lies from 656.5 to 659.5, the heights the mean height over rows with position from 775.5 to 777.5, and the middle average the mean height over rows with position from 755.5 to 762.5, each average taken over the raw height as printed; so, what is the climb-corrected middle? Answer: 4.5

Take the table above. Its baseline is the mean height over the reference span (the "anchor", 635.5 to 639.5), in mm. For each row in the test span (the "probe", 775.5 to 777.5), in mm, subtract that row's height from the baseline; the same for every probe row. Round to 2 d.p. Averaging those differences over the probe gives 2.02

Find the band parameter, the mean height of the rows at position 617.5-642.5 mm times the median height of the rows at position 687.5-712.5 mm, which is 16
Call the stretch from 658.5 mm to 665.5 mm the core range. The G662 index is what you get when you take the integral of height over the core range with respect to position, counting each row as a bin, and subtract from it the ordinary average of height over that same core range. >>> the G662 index 27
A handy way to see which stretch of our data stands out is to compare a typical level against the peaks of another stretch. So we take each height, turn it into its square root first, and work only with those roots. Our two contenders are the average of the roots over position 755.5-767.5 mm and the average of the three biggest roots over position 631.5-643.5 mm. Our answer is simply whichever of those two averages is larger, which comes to 2.14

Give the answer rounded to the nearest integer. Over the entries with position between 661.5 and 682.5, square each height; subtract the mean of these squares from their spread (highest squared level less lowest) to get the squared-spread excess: -12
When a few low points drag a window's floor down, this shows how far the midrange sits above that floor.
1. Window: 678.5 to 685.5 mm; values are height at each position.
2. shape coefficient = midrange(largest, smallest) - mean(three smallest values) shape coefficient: 0.23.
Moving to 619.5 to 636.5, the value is 0.41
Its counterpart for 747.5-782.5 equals 0.30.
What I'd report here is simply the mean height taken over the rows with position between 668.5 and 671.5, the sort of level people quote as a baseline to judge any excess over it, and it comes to 4.2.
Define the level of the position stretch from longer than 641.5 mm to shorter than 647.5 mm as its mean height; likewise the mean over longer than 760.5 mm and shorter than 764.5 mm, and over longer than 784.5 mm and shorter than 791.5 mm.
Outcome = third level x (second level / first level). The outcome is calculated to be 1.09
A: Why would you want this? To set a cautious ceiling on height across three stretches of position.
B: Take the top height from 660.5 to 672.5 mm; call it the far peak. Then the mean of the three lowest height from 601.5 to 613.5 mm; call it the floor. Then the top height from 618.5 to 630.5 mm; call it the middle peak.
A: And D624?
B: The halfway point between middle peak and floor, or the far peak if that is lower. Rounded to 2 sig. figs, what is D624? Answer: 4.6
